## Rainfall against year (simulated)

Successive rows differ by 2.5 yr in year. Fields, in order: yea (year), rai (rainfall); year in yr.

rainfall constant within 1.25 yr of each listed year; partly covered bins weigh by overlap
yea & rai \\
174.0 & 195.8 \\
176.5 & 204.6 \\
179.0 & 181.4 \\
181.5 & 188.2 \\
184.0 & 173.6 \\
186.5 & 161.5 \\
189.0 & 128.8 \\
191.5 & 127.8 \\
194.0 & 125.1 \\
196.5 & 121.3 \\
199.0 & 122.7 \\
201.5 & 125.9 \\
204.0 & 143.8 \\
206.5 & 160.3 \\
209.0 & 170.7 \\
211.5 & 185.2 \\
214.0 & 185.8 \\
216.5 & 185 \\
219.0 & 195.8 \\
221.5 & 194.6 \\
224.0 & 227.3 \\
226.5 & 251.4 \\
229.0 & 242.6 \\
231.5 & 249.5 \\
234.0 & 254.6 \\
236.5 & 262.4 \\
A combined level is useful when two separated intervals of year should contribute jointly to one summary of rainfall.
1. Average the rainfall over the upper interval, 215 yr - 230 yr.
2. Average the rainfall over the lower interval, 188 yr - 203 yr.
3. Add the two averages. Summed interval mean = 341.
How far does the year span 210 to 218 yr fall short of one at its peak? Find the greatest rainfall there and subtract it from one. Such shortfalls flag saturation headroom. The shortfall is -185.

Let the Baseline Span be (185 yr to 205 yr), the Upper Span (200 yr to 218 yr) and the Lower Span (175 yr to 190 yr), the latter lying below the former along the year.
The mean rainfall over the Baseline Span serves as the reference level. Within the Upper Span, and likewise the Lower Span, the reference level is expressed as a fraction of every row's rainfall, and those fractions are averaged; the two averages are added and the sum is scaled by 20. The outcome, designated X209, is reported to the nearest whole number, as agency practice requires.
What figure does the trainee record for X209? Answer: 32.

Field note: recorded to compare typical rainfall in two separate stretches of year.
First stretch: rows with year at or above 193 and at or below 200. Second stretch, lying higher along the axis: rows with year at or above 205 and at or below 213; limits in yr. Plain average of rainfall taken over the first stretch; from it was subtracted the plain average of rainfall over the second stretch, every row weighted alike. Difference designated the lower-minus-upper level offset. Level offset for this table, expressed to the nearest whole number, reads -49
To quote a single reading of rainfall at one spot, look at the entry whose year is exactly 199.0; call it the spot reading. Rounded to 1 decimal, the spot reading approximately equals 122.7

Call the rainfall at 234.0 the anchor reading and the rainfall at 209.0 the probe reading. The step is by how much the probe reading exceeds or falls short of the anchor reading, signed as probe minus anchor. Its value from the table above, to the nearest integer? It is -84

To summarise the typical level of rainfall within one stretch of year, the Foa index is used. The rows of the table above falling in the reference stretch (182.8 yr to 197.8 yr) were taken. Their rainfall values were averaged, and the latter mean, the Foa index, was 140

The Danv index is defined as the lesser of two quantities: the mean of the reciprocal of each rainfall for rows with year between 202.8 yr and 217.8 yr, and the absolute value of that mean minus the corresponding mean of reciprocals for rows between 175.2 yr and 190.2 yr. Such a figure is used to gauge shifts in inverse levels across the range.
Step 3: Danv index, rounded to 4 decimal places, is 0.0000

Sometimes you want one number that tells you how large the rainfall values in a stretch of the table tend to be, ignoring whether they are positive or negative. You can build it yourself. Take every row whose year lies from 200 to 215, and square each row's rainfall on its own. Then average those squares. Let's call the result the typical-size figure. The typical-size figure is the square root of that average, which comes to 163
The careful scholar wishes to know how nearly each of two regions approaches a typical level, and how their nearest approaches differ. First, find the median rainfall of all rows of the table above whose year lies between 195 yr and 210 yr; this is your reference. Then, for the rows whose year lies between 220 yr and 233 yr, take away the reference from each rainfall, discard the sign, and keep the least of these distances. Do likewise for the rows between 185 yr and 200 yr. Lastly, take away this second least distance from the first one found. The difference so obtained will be 54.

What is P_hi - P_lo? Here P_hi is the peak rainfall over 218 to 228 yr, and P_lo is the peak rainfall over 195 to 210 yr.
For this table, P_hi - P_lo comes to 81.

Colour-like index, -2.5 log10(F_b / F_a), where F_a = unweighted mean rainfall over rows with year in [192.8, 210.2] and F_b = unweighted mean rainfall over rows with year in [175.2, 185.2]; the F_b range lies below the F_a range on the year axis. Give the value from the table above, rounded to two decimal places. -0.33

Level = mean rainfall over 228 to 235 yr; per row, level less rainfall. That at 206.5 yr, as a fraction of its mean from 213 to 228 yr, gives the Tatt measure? 2.1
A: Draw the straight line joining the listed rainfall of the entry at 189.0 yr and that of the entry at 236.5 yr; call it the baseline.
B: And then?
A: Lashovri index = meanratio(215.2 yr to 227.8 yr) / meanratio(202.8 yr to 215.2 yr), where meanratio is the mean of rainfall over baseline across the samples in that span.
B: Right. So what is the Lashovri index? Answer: 1.05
